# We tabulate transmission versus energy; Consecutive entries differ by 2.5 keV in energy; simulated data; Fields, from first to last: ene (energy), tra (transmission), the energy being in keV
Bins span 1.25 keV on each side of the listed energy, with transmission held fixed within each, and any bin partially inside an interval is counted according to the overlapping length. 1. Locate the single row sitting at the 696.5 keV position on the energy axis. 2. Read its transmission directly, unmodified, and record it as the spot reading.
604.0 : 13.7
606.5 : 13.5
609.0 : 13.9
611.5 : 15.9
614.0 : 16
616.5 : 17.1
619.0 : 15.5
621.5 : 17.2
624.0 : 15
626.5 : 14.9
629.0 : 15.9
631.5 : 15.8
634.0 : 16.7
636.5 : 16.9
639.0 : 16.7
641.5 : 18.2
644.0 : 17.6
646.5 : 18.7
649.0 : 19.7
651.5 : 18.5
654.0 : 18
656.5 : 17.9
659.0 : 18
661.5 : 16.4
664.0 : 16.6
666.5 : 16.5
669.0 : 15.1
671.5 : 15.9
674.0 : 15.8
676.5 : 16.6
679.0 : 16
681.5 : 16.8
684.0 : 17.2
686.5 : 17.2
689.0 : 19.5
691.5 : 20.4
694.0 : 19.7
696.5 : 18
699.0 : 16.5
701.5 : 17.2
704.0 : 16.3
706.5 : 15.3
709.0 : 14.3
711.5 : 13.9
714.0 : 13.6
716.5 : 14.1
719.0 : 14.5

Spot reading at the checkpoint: 18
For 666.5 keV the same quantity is 16.5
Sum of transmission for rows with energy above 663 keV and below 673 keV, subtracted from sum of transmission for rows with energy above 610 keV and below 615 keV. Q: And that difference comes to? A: -32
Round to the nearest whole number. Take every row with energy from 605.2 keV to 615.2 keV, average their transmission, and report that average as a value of 15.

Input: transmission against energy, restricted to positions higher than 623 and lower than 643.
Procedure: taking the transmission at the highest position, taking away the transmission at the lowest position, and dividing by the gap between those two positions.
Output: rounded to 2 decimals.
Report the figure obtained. 0.18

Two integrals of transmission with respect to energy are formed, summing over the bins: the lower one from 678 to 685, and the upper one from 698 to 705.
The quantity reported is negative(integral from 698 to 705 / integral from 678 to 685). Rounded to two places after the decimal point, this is -1.00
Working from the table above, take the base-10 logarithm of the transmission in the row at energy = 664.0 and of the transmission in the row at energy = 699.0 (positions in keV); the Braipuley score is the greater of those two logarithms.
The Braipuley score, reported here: 1.22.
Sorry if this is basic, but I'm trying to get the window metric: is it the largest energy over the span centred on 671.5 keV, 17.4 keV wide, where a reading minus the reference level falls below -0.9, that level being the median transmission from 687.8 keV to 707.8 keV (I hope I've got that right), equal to 679.0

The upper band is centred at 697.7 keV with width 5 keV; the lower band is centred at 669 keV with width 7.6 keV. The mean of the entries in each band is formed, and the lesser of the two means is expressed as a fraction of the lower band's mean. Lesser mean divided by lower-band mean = 1.00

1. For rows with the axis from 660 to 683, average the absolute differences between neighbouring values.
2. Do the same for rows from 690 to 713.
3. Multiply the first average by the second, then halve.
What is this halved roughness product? 0.30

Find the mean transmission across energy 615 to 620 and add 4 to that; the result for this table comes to 20.3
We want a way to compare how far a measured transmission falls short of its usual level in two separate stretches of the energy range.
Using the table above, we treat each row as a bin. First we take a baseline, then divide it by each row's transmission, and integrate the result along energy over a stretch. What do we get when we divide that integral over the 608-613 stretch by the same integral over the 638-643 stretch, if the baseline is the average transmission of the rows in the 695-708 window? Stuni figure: 1.17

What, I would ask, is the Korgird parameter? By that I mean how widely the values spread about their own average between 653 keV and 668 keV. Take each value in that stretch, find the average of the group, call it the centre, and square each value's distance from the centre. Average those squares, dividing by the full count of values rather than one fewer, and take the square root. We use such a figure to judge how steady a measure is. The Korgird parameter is 0.7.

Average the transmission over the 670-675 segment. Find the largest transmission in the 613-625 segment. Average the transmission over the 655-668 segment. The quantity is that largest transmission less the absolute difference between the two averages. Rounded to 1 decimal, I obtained 16.0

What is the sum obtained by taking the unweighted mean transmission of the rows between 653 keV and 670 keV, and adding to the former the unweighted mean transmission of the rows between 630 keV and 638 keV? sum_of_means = 33.4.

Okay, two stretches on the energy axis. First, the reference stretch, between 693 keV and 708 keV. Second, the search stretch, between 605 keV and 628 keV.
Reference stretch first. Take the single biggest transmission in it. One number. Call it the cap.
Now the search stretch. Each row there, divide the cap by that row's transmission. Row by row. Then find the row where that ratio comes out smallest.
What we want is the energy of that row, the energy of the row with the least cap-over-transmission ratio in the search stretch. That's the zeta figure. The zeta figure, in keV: 621.5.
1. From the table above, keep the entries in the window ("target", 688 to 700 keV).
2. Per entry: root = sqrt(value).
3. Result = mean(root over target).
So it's 4.3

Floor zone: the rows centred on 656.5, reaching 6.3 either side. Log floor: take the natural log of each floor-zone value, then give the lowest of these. 2.80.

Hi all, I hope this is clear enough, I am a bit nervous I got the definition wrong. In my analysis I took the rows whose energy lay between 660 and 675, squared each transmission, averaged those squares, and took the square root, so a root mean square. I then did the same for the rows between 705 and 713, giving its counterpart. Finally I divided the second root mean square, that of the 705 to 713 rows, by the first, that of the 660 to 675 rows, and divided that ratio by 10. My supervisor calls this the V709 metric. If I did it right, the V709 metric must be 0.090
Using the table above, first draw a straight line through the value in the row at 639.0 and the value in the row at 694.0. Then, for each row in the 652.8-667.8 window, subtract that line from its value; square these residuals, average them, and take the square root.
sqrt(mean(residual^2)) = 1.1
